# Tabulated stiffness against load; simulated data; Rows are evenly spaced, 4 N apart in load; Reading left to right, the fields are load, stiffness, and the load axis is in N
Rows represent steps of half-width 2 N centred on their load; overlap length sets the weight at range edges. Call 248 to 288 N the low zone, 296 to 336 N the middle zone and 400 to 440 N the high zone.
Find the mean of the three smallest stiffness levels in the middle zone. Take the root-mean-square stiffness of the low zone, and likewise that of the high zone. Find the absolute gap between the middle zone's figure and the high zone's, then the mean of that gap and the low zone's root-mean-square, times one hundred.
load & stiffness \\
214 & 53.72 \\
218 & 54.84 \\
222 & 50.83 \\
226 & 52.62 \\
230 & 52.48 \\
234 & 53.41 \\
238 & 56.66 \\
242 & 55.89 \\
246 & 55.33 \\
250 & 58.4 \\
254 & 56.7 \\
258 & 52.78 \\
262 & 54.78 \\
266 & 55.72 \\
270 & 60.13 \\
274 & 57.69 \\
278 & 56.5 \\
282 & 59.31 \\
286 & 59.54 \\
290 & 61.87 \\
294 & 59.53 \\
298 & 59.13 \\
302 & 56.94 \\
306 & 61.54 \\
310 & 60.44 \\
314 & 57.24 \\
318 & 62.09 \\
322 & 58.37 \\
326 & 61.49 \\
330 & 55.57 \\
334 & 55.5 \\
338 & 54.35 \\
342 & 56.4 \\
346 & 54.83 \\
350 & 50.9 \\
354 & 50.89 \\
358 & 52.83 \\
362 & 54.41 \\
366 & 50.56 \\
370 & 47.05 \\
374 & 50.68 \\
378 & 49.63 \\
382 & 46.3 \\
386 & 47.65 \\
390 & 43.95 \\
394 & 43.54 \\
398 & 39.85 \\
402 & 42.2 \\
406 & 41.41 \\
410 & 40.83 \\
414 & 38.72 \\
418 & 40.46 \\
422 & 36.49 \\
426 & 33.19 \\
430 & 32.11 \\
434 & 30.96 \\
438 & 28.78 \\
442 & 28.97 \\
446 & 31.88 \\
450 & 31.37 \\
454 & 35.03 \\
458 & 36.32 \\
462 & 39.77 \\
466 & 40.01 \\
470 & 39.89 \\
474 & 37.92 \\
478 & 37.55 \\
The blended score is 3820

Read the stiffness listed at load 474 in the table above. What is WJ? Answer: 37.92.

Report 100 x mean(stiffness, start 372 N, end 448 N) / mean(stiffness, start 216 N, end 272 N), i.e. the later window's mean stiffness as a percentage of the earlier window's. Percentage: 71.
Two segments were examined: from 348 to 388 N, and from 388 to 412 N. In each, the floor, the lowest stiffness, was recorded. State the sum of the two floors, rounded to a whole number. 86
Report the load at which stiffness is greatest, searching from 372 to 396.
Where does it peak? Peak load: 374 N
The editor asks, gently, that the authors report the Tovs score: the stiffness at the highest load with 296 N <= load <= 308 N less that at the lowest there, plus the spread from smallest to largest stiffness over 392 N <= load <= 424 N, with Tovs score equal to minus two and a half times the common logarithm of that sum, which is -2.44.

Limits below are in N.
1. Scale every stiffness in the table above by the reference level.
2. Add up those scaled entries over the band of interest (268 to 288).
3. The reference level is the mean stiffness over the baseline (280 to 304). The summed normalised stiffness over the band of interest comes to 5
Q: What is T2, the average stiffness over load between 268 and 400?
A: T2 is 54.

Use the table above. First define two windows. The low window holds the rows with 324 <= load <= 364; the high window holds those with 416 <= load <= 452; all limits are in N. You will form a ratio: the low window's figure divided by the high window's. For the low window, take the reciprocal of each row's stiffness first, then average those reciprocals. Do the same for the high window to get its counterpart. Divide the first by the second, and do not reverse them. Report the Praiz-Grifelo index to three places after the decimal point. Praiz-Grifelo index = 0.593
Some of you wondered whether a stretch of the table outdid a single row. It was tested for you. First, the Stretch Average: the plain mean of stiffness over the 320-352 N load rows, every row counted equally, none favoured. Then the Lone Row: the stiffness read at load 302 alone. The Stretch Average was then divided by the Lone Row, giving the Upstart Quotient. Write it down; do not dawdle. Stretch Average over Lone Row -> 0.98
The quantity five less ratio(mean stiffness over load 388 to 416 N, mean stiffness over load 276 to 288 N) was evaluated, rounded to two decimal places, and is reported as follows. 4.29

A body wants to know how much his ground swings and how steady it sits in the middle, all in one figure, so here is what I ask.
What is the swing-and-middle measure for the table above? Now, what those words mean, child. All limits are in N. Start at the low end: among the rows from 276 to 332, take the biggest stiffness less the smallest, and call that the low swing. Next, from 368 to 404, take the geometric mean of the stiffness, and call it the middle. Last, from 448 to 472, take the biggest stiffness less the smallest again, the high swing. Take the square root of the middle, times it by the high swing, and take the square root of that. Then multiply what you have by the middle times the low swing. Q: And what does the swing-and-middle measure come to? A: 2266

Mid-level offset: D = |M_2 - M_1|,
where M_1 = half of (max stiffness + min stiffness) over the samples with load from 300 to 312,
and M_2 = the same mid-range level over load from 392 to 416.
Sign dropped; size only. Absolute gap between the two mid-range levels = 18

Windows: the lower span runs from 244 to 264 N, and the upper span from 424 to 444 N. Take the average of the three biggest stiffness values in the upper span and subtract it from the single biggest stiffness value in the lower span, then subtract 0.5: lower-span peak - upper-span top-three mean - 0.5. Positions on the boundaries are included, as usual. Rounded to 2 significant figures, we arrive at 26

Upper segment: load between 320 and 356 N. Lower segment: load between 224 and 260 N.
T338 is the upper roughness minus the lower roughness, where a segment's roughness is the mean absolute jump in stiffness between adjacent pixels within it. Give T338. 0.4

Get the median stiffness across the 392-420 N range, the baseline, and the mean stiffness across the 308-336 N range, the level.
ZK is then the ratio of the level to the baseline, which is 1.4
